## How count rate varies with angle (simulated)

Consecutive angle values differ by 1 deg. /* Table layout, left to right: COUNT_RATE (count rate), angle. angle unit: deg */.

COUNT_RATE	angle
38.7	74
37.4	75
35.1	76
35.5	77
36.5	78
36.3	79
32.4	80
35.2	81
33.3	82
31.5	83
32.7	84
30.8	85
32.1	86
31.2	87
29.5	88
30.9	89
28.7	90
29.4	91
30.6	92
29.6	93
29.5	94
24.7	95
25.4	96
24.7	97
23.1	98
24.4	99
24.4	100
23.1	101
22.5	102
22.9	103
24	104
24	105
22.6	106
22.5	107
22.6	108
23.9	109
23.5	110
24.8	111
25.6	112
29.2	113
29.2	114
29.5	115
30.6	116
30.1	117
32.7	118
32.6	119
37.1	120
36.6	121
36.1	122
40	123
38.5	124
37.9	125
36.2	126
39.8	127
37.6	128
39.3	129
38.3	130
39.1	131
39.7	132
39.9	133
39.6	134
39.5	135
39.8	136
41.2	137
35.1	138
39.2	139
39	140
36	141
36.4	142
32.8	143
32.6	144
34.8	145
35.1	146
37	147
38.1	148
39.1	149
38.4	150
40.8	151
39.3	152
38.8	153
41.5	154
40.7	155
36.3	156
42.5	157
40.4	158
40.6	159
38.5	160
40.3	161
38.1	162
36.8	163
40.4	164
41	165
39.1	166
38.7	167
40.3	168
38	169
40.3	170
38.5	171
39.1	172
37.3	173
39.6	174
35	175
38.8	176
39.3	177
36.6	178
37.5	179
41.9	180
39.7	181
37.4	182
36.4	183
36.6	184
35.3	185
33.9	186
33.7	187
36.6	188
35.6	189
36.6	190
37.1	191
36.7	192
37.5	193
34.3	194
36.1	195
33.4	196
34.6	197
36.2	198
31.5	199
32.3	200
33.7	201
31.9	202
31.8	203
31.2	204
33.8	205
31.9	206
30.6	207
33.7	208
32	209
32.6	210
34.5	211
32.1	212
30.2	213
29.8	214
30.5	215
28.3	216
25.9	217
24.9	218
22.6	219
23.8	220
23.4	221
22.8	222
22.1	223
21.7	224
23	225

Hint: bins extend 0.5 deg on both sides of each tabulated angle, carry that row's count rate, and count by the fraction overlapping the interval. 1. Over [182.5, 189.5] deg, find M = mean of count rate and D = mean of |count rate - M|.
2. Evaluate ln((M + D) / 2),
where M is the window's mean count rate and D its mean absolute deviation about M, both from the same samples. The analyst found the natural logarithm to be 2.90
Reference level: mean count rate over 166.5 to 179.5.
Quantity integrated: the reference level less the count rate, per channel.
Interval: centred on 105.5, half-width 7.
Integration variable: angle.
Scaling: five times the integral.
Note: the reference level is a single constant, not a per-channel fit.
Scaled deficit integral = 1033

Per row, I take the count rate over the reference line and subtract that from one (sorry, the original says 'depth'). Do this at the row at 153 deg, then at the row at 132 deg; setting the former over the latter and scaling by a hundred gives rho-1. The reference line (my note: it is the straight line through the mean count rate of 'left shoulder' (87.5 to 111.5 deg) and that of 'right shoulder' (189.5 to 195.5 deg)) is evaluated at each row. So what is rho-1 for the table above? 62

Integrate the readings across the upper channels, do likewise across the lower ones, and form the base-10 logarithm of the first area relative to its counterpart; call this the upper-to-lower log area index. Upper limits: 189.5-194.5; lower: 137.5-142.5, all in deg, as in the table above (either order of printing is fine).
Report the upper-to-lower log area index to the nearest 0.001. -0.008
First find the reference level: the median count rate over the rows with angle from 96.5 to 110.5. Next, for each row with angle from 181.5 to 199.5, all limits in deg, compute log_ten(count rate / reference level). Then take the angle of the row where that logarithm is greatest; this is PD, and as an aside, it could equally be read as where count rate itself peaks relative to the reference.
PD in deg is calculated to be 193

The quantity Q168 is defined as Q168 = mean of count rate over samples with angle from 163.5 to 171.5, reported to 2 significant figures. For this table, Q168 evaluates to 40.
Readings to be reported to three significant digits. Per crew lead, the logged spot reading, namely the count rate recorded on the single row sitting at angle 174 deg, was 39.6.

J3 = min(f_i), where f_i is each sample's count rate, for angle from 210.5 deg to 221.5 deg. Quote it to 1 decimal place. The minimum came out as 22.6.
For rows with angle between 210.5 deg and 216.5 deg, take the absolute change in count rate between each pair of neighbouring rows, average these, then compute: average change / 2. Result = 0.76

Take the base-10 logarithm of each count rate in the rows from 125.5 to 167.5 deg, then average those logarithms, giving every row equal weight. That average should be 1.58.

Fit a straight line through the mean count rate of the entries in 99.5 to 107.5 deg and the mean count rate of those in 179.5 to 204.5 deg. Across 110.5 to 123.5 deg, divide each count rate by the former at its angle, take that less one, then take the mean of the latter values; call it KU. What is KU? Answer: 0.27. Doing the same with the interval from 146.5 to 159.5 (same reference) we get 0.32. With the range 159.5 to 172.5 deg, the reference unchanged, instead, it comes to 0.23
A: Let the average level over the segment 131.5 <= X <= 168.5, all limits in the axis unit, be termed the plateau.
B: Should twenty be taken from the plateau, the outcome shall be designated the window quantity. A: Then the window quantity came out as 19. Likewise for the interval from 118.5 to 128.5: 17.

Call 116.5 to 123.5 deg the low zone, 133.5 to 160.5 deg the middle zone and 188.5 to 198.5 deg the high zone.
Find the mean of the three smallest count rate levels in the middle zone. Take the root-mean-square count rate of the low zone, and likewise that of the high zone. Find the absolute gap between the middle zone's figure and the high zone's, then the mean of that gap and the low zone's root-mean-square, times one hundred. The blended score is 1880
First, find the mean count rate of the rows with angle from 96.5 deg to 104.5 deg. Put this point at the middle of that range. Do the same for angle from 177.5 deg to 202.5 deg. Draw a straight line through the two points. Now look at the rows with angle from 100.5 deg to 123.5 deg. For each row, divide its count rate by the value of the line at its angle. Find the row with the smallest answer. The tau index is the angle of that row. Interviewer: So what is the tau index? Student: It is 108 deg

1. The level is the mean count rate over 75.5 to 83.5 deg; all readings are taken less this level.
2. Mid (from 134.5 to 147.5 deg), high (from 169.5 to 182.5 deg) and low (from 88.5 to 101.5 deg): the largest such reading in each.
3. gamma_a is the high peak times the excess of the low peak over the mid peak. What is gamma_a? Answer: -76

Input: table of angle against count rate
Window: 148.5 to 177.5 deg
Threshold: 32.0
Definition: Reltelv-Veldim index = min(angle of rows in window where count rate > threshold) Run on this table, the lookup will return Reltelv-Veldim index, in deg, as 149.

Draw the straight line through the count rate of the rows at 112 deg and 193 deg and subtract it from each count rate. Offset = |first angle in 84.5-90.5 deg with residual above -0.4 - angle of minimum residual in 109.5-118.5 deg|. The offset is 25 deg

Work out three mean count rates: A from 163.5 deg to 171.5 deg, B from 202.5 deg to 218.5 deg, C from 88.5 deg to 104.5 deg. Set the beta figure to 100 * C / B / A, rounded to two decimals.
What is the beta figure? 2.14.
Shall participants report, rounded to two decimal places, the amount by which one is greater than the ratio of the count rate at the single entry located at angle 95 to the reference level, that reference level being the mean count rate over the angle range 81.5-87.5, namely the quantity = 0.23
